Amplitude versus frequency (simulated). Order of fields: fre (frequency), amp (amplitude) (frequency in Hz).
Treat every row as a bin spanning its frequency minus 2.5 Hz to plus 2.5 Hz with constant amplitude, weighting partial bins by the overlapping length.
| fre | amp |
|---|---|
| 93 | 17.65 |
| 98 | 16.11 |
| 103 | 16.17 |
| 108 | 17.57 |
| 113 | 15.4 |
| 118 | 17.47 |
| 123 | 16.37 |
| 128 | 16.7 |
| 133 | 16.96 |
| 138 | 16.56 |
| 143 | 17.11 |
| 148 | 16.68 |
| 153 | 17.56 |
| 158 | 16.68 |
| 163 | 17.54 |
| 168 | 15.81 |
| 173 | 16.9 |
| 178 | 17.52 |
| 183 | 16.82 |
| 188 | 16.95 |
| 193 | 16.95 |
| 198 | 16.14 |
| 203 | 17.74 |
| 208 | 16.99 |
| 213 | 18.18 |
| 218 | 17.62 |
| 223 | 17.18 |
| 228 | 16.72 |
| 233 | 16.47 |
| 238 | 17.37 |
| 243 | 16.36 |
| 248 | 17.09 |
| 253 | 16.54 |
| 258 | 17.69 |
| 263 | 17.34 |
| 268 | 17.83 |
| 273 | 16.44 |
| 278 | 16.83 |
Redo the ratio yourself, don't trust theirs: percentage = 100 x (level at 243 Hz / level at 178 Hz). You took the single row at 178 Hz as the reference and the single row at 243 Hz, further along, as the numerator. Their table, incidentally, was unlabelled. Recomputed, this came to 93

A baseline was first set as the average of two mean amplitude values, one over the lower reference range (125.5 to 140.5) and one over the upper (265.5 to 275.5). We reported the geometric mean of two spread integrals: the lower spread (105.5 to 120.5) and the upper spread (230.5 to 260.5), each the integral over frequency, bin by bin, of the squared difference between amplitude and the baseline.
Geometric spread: 10.6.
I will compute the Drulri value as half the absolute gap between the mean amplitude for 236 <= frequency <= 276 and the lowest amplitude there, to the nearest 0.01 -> 0.36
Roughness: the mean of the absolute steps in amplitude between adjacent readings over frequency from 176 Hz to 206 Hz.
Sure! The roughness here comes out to 0.65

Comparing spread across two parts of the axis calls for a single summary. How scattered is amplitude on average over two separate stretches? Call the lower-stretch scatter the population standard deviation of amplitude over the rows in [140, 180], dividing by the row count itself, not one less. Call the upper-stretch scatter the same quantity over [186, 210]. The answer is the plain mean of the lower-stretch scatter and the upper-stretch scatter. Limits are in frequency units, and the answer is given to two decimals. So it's 0.53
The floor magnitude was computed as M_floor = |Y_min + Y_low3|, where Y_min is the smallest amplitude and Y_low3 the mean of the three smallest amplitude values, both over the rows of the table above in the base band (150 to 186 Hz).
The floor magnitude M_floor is 32.2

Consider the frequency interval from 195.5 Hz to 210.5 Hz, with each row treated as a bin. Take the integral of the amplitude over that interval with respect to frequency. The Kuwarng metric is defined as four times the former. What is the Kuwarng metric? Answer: 1017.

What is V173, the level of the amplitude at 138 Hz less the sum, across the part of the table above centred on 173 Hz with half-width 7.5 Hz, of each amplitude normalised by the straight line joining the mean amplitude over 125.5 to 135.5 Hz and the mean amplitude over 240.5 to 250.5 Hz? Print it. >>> 13.6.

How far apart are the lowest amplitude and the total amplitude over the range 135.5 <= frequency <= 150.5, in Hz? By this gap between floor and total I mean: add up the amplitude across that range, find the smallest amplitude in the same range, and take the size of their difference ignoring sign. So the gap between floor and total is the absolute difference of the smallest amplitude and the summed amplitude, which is 33.8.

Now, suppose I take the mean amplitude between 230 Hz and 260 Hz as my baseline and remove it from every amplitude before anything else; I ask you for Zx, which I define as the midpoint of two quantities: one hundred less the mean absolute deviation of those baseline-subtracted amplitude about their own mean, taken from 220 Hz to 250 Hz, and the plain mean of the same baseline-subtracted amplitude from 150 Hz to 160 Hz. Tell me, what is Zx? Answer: 49.9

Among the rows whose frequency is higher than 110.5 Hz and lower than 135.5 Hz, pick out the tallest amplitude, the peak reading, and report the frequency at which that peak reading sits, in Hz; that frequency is 118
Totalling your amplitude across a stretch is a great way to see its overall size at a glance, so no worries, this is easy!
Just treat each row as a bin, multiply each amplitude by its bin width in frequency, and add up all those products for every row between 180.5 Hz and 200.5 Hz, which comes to 334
